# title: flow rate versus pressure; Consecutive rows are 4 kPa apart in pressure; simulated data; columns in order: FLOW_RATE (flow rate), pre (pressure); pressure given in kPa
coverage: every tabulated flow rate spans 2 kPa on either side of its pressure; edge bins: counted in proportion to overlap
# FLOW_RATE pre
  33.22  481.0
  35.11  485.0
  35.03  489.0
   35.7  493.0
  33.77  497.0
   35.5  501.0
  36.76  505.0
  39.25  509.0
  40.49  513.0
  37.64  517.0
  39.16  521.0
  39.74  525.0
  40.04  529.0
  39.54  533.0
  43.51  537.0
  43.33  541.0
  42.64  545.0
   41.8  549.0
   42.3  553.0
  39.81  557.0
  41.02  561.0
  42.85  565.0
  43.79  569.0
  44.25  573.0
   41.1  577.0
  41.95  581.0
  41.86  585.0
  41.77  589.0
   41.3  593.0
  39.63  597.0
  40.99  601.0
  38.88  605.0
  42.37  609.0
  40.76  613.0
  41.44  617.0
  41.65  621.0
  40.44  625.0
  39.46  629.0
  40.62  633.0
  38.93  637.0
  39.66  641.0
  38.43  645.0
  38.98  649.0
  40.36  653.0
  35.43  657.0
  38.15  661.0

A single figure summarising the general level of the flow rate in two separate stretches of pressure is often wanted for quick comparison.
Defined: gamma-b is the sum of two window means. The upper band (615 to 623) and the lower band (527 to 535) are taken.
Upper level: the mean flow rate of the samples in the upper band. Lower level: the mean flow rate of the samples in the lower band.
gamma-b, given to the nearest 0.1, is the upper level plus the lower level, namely 81.3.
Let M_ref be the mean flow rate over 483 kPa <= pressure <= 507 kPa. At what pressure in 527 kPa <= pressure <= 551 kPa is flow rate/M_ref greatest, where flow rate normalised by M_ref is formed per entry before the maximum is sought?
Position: 537.0 kPa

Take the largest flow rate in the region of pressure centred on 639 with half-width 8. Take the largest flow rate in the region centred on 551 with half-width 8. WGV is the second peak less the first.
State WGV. 2.0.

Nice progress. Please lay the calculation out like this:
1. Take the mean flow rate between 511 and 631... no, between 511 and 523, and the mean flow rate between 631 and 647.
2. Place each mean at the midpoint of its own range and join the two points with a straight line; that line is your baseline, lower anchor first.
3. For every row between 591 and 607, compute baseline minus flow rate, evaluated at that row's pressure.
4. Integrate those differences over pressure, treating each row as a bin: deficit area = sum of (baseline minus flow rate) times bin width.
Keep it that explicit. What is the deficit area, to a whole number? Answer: -14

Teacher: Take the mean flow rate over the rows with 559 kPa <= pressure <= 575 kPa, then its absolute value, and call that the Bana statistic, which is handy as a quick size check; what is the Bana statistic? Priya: 43.0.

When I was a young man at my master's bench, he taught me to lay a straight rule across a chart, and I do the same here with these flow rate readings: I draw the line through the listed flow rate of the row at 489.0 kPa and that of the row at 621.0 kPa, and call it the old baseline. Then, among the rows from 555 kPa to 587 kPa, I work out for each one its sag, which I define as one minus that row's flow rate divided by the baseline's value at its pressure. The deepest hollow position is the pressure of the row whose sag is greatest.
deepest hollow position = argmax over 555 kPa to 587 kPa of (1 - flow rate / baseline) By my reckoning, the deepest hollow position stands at 557.0 kPa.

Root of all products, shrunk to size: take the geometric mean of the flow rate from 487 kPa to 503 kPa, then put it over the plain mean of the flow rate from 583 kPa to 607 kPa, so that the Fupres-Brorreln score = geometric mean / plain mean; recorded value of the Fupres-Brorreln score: 0.86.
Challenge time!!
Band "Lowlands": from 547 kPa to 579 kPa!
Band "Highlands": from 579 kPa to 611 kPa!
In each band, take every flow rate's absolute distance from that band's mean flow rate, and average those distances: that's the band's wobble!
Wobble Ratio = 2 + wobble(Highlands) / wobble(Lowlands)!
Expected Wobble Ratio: 2.80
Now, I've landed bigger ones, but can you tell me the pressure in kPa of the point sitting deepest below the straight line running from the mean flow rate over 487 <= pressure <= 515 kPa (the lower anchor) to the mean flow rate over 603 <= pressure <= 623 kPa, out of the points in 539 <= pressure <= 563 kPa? 557.0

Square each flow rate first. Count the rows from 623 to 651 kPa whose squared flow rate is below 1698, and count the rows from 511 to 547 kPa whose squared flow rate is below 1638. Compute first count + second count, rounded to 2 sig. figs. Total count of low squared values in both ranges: 12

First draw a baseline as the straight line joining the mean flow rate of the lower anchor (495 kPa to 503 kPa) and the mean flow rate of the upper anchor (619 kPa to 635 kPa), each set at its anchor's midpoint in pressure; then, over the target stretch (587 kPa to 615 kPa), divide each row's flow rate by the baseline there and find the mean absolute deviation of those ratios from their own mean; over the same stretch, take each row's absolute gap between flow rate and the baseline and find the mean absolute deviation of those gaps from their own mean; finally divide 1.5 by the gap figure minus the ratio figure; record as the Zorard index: 1.81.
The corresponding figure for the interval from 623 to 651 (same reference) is 1.72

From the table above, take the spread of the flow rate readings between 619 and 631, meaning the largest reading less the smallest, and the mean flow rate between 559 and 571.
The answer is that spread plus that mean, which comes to 44.7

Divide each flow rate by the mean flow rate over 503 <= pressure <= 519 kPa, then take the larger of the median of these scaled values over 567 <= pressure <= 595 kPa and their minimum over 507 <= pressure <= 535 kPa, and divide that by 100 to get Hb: 0.0109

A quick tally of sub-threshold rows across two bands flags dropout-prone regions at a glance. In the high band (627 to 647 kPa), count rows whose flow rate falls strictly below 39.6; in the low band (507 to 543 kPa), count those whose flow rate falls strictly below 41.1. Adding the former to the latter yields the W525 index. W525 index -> 10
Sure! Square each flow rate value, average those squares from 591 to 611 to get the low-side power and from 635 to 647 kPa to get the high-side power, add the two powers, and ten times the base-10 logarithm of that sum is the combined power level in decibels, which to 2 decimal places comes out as 35.02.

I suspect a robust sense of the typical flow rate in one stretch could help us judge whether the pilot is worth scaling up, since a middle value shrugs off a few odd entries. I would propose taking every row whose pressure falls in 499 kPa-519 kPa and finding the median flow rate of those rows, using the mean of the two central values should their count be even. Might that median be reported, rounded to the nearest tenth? 37.6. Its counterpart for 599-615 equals 40.9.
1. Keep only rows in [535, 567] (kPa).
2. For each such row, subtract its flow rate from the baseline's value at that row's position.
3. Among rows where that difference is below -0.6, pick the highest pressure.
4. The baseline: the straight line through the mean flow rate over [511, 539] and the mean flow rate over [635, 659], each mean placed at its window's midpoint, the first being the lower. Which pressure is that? 565.0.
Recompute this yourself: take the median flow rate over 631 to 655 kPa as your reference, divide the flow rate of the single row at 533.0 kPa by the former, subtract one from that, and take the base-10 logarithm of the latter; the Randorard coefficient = -2.25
